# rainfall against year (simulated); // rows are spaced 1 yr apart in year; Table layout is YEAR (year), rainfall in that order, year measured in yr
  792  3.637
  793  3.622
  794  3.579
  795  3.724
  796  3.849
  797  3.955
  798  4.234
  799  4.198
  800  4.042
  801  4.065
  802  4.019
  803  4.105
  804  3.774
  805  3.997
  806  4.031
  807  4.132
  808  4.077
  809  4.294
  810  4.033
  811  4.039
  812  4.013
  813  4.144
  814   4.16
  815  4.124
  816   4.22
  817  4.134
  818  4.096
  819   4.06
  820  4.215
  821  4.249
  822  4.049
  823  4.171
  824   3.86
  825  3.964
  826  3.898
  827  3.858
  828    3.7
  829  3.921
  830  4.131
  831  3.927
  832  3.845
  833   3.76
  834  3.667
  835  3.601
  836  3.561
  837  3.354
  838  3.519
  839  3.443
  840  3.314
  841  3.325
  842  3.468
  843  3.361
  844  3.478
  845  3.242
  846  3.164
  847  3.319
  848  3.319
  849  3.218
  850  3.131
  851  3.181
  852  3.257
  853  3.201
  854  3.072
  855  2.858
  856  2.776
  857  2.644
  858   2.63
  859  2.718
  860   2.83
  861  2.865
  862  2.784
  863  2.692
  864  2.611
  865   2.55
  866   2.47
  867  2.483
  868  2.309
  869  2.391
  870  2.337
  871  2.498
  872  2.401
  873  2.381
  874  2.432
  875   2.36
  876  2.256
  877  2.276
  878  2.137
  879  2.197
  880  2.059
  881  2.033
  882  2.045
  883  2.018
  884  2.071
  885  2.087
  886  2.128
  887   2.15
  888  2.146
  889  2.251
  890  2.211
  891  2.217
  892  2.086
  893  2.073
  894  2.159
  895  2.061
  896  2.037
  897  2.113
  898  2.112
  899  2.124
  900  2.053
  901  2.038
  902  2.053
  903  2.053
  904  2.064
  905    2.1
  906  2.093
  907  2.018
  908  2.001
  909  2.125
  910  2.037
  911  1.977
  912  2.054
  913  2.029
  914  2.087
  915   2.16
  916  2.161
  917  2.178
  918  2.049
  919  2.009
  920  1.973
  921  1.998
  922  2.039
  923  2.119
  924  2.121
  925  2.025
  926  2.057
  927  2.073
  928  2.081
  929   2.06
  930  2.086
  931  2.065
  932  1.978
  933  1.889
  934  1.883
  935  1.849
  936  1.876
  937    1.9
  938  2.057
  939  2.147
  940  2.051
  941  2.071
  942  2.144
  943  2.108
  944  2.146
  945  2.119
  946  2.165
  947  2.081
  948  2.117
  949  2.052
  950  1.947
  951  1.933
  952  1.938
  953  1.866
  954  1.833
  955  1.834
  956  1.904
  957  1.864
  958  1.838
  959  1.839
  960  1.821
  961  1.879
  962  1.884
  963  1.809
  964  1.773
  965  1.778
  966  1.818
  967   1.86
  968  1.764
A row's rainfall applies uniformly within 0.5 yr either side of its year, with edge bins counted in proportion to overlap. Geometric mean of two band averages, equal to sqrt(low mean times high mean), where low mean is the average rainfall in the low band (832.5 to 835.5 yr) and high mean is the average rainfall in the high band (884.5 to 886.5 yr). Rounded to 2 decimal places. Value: 2.78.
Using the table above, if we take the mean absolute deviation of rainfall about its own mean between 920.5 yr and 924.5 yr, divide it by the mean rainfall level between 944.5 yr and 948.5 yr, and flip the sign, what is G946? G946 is -0.024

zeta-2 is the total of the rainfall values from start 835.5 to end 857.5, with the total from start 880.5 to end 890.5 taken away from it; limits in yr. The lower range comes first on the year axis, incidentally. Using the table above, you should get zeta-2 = 50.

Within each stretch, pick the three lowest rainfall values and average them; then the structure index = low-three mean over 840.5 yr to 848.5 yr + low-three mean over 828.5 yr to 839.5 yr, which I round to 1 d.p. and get 6.7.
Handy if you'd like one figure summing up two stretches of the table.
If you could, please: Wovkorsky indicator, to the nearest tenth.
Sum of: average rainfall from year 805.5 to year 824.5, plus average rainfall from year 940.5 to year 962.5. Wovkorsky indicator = 6.1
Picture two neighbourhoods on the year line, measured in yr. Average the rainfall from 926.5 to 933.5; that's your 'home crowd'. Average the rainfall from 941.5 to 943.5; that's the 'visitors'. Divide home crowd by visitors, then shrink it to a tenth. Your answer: 0.096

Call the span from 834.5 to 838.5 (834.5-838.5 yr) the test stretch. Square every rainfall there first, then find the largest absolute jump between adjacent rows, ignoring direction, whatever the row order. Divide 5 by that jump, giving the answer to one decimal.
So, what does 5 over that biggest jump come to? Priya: 3.5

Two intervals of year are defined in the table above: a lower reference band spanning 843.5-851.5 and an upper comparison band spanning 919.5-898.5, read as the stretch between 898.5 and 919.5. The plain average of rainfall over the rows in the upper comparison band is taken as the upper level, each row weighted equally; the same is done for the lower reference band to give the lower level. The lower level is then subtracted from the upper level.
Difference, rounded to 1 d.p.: -1.2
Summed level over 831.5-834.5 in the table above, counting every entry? 11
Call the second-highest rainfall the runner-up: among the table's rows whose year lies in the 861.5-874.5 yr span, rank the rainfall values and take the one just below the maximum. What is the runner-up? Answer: 2.692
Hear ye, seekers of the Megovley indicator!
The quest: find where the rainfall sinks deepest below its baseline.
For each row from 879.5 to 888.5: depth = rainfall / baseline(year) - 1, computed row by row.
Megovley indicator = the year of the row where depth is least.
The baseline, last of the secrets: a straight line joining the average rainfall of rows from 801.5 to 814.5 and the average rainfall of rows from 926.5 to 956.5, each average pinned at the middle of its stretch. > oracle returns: 881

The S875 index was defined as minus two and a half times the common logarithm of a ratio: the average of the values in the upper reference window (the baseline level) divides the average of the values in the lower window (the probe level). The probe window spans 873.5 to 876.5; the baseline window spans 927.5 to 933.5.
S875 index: -0.16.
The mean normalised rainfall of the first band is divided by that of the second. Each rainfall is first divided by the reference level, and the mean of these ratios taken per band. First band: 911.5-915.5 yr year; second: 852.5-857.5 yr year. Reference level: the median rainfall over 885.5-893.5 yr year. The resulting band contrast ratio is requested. 0.72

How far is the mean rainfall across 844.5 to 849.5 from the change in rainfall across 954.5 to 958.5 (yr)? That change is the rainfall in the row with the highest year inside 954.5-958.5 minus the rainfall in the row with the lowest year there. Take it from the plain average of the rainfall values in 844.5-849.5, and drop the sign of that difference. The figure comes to 3.2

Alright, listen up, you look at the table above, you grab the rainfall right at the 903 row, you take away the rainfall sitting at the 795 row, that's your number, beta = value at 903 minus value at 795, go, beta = -1.7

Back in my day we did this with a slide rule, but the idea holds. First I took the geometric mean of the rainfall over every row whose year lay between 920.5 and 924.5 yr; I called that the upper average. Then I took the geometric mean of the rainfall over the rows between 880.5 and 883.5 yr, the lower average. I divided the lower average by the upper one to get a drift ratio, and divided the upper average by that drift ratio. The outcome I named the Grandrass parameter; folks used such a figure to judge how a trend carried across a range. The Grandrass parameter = 2.11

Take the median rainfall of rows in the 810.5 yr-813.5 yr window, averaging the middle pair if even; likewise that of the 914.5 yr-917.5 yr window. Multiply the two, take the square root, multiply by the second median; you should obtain 6.4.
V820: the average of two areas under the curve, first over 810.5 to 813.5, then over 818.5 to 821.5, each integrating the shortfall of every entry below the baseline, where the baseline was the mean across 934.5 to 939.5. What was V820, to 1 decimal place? -6.5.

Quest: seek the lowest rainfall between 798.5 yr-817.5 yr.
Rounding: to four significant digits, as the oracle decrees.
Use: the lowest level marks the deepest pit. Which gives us 3.774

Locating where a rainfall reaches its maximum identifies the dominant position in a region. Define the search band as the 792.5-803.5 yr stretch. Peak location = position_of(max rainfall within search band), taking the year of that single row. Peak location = 798 yr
